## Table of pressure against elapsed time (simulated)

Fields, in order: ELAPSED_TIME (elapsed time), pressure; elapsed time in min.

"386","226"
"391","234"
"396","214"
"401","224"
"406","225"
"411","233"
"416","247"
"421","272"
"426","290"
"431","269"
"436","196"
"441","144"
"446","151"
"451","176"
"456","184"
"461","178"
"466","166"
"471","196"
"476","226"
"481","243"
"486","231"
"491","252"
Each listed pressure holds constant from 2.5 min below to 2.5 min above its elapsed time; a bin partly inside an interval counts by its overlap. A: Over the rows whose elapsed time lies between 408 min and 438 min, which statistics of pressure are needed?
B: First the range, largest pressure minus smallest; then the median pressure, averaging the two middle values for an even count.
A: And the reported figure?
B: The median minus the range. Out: 164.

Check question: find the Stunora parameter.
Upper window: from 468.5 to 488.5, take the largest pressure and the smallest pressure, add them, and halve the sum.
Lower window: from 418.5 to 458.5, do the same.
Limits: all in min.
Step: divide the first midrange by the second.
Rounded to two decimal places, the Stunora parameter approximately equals 1.01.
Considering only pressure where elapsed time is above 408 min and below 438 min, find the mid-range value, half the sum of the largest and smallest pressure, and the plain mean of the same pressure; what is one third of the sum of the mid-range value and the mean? 165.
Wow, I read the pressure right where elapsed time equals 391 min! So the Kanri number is 234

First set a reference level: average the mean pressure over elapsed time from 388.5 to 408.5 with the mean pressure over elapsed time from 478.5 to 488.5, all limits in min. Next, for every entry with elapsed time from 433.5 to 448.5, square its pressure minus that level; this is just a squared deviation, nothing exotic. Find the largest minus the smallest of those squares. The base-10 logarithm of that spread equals 3.80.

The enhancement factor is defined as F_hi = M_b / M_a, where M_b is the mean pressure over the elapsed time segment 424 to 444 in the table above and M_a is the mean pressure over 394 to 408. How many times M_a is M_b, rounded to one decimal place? 1.0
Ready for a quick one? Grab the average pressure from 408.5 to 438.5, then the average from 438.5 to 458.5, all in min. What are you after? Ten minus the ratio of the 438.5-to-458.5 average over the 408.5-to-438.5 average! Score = 9.35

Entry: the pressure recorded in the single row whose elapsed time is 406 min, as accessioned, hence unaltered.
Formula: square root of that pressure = 15.0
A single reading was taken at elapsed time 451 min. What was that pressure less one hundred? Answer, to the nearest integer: 76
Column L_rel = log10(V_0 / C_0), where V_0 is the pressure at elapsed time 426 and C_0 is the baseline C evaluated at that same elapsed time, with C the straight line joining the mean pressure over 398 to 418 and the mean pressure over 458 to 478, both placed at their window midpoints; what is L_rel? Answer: 0.12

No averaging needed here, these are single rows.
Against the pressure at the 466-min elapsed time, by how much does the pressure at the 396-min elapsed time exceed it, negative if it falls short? 48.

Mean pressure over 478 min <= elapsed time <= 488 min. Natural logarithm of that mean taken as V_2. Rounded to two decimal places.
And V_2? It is 5.47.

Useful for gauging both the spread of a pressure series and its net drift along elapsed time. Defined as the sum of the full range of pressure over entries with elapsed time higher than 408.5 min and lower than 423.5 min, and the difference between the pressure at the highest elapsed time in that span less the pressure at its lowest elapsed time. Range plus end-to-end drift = 78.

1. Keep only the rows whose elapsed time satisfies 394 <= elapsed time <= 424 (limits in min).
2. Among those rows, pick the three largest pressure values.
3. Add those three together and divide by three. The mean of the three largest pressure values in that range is 251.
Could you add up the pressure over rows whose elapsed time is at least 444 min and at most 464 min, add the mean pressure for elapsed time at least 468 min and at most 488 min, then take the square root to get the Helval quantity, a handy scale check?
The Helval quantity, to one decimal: 30.2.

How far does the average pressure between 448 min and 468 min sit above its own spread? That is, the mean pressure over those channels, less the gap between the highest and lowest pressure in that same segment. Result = 158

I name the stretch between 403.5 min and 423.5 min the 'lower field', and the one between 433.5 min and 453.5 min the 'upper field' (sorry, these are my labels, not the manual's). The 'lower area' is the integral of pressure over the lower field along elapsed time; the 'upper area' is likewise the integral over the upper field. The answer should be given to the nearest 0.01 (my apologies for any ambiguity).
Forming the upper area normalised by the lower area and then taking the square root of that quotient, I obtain 0.83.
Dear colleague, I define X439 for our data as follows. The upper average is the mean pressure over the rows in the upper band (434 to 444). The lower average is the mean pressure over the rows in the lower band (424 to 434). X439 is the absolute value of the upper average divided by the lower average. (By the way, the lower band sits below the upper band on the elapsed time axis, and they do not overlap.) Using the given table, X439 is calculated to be 0.61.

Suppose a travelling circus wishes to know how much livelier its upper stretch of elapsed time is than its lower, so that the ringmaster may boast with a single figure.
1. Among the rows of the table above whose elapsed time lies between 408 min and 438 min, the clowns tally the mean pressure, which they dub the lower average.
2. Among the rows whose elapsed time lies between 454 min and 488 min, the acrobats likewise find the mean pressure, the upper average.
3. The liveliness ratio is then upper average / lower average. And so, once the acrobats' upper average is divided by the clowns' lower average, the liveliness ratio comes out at 0.81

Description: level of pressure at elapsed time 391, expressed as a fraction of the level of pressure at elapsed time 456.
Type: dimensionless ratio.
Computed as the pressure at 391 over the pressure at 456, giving 1.27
